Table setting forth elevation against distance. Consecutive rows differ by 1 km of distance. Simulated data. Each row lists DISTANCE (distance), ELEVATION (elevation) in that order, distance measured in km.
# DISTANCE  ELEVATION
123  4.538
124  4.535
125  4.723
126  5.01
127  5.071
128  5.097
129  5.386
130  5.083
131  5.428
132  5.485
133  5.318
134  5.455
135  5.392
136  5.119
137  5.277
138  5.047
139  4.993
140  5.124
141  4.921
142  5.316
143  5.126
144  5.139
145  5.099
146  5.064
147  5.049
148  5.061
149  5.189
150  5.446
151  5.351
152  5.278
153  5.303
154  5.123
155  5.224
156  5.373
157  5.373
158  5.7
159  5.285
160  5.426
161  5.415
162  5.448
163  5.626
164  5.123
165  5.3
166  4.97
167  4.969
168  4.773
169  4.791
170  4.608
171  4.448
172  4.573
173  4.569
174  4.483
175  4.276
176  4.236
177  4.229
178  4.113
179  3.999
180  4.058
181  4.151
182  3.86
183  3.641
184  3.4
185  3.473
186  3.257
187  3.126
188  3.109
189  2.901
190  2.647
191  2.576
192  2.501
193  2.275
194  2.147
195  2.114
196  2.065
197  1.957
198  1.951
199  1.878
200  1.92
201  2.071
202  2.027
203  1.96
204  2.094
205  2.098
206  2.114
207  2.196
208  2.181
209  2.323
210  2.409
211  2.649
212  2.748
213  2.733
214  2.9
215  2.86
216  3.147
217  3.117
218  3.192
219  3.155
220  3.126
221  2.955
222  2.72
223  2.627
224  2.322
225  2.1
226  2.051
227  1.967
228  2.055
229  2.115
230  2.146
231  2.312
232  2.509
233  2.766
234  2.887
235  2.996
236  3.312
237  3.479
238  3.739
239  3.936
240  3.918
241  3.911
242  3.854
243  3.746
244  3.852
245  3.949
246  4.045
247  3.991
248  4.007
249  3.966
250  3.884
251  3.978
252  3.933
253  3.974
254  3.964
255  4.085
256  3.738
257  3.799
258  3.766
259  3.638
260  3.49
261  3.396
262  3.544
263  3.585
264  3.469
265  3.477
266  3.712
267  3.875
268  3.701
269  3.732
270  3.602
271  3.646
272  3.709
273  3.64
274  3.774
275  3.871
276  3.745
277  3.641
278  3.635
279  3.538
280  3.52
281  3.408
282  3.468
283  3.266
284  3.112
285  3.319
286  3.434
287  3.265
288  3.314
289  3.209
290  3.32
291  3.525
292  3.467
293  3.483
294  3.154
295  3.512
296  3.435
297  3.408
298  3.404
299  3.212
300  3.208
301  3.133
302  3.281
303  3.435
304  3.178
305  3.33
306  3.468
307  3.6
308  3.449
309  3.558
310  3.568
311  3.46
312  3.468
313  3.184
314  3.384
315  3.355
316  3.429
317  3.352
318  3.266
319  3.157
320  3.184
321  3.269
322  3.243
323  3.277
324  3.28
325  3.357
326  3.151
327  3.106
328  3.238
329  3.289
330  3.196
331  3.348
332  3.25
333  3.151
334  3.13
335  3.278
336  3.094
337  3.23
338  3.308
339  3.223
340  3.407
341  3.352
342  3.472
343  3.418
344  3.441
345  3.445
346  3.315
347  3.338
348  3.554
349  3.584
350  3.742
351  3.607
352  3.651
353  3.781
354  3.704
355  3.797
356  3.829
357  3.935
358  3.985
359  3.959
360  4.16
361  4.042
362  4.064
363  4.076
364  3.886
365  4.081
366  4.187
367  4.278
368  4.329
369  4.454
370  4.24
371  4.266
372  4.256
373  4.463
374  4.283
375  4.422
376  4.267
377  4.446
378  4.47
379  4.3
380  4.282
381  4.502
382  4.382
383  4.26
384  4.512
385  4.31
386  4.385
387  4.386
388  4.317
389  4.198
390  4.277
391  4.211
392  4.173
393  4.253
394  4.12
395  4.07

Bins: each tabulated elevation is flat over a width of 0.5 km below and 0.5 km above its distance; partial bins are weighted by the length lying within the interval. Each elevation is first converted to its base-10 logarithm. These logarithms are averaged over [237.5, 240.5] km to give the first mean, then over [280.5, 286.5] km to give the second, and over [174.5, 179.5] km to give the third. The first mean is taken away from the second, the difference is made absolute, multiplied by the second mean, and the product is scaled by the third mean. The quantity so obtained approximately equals 0.021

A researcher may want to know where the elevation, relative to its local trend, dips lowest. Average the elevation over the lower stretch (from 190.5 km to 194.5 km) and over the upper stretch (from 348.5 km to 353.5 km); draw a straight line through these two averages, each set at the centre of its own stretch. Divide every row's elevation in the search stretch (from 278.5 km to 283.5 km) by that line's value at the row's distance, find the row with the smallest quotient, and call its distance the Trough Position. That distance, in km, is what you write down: 283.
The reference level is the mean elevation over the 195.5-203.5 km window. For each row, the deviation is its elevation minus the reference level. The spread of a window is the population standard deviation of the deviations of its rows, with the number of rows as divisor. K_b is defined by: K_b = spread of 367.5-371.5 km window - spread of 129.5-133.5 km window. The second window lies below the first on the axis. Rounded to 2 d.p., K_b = -0.07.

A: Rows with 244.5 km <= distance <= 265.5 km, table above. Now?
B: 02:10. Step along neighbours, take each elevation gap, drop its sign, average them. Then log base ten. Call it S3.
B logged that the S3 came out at -1.06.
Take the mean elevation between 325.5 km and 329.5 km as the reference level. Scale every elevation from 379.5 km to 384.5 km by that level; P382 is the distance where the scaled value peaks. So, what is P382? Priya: 384 km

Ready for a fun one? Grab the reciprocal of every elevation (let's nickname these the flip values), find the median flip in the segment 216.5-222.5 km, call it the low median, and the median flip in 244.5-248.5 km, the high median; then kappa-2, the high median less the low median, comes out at -0.07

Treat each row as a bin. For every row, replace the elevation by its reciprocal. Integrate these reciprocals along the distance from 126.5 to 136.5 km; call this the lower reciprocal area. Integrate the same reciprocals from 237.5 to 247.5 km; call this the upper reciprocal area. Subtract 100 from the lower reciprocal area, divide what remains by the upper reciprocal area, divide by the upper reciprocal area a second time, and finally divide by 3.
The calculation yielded -5.0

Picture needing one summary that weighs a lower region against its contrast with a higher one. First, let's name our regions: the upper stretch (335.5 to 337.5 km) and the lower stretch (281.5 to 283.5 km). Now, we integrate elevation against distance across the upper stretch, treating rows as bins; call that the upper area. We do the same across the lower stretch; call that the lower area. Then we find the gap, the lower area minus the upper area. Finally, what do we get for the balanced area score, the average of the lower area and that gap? 3.6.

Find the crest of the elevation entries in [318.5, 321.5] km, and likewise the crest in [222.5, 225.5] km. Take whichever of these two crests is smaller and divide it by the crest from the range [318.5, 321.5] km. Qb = 0.80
